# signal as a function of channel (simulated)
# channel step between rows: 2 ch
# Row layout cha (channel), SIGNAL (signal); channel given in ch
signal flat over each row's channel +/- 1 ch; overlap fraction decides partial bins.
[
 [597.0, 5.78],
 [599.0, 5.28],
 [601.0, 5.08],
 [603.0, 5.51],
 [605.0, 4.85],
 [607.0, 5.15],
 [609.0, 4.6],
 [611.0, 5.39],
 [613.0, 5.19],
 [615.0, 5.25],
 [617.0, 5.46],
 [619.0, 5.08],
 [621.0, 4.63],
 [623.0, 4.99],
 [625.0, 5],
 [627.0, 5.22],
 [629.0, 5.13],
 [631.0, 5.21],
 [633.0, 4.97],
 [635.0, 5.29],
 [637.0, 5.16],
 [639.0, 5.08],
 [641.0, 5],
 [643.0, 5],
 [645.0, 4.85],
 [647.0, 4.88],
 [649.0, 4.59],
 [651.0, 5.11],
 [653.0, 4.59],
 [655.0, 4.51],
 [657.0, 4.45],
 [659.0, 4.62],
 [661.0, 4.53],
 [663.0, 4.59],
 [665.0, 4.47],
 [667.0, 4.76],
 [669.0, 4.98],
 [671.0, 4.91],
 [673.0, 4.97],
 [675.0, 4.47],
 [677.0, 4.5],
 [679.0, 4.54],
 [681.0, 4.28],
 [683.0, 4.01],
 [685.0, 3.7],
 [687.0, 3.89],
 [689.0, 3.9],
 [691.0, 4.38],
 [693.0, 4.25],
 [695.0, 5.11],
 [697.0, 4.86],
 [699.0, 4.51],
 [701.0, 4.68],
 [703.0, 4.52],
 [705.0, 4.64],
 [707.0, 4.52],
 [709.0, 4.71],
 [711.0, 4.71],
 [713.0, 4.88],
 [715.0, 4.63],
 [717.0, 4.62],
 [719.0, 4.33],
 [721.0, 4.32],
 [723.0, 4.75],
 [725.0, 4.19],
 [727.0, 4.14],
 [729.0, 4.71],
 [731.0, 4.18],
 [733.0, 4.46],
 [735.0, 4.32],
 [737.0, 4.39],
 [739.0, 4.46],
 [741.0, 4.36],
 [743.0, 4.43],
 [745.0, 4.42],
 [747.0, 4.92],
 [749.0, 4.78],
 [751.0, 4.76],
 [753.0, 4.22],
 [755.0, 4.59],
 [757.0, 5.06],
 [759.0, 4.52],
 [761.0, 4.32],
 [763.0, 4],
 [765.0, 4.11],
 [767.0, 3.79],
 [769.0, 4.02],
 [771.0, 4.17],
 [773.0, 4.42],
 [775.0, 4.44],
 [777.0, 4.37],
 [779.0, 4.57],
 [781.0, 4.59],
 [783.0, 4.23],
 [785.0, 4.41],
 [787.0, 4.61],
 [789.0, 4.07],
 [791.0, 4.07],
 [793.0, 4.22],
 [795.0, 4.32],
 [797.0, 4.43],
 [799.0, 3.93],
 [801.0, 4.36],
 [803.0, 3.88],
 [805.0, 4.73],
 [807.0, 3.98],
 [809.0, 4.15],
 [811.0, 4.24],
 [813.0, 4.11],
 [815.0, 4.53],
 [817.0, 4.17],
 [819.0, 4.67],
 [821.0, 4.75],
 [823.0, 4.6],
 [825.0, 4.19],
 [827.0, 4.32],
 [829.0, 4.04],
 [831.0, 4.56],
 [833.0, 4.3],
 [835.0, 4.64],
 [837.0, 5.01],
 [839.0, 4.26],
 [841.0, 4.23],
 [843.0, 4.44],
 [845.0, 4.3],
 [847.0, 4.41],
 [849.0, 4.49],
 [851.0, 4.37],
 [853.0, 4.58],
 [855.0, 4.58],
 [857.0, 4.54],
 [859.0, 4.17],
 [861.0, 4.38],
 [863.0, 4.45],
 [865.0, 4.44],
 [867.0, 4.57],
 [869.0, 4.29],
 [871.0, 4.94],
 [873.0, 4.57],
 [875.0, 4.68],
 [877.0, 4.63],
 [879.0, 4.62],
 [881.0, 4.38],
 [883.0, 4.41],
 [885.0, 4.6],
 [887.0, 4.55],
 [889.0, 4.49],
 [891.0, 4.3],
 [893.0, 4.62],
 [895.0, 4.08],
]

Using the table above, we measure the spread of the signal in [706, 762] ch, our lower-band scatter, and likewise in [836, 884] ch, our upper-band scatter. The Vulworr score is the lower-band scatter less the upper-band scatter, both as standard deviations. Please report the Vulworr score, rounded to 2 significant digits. 0.040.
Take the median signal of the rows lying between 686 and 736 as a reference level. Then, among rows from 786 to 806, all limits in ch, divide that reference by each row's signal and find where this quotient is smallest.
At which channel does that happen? 805.0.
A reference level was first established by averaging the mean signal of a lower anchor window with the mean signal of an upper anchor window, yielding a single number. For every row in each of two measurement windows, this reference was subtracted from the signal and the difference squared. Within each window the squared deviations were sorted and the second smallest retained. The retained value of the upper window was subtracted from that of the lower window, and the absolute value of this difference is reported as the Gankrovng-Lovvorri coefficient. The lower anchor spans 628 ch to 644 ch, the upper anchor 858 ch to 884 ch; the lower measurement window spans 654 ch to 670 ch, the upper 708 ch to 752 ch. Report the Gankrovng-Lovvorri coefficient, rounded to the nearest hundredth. 0.03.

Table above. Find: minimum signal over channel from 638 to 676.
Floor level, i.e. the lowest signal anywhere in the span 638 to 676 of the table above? 4.45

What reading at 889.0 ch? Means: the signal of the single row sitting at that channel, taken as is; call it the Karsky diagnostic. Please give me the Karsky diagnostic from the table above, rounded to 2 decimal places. 4.49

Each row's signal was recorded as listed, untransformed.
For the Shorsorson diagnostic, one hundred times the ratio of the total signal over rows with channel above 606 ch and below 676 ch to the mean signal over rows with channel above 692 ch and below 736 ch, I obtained 3784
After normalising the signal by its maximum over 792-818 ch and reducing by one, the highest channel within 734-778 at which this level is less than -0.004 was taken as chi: 777.0 ch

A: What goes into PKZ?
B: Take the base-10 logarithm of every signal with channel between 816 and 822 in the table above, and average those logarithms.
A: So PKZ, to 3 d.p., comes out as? 0.655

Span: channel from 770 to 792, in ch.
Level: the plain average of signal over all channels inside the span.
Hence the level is 4.36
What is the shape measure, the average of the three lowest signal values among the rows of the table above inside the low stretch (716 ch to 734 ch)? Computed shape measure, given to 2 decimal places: 4.17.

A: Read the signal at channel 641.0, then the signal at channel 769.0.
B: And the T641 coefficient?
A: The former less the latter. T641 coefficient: 1.0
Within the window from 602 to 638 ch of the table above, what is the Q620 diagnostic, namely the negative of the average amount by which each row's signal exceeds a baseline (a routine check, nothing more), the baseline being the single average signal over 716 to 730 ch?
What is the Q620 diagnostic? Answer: -0.68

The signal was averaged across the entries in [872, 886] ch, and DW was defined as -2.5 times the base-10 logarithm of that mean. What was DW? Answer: -1.65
